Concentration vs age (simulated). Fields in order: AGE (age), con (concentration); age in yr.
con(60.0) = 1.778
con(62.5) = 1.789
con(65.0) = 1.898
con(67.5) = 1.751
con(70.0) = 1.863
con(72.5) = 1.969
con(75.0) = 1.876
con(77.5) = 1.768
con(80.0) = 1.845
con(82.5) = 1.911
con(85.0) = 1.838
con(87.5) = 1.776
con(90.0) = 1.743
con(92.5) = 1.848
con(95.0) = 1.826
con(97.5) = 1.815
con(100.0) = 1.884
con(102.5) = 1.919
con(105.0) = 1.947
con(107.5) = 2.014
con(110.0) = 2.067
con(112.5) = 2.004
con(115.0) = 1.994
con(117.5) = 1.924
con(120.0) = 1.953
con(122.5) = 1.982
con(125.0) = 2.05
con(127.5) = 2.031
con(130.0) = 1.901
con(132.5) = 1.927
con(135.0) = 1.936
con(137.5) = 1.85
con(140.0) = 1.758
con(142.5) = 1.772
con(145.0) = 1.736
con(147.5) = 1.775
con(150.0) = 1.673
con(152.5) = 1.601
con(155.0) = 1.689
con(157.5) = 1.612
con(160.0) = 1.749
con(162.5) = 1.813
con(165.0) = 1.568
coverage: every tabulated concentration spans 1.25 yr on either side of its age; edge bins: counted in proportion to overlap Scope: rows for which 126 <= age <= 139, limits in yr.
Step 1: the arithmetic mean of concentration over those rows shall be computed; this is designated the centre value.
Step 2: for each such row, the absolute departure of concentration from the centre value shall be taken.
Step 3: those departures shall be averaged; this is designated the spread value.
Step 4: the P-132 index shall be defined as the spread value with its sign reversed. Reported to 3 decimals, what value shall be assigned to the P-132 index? -0.044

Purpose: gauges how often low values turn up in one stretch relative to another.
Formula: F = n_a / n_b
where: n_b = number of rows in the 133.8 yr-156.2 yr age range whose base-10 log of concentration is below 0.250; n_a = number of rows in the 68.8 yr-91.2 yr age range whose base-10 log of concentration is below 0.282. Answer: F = 1.1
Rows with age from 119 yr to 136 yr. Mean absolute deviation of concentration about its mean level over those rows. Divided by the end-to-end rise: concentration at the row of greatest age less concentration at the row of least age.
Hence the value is -2.6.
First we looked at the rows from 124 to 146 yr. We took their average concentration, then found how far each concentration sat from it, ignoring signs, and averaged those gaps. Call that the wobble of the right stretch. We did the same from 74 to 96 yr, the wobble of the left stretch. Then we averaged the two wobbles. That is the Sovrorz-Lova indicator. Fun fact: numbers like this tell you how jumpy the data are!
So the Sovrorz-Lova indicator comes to 0.068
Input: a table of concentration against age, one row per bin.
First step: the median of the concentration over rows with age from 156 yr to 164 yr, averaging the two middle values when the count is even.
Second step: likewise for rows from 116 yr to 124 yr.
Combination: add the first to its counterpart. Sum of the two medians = 3.70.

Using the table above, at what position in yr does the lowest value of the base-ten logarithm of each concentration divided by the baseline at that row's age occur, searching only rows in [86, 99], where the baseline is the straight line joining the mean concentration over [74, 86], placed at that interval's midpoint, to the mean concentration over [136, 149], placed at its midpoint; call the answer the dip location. 90.0 yr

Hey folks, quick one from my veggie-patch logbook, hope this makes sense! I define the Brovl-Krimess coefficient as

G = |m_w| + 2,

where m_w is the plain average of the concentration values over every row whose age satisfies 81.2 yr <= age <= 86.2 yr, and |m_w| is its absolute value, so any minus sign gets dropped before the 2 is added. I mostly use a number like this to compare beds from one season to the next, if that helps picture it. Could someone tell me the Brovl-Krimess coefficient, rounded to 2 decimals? 3.87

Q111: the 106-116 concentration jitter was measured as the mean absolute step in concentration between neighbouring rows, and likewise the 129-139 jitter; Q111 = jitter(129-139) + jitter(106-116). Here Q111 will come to 0.08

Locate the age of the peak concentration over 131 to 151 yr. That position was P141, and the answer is 135.0 yr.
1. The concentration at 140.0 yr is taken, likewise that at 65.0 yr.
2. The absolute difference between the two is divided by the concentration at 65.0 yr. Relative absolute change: 0.074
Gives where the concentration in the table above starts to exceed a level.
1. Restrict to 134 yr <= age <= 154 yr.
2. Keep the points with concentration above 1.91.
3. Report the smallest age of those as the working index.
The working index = 135.0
